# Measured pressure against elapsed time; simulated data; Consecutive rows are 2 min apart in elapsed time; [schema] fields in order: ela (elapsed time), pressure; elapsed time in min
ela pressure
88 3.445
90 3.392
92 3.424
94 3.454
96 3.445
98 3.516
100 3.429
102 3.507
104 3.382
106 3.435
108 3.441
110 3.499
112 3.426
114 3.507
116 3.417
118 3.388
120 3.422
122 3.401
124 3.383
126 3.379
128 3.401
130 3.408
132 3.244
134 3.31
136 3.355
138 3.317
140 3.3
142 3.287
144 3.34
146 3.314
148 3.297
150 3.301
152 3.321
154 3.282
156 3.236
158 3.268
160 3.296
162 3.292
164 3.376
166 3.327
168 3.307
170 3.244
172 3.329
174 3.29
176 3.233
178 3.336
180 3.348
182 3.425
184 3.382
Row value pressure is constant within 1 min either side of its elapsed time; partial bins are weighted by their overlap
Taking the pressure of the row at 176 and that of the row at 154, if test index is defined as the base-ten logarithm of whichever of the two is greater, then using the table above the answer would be 0.516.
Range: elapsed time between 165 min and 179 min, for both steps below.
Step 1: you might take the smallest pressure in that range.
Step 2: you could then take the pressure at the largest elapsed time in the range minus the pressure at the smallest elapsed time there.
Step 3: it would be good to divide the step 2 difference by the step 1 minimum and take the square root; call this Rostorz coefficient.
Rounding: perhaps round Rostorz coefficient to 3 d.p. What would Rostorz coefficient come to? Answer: 0.053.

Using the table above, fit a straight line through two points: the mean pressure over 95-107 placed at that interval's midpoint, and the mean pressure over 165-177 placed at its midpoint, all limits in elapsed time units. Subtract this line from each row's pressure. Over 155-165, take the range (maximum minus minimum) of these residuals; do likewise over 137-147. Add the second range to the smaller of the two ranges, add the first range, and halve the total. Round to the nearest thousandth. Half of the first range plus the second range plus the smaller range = 0.137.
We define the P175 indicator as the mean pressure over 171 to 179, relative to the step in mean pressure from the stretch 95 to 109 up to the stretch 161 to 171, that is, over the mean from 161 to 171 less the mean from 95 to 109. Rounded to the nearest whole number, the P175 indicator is -23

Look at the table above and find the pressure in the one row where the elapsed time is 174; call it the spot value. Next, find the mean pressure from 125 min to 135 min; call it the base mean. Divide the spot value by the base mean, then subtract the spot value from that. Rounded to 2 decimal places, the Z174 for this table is -2.31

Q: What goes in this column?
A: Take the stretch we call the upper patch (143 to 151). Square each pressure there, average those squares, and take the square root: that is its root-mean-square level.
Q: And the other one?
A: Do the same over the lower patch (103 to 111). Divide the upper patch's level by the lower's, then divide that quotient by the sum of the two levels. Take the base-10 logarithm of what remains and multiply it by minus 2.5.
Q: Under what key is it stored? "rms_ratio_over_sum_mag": 2.11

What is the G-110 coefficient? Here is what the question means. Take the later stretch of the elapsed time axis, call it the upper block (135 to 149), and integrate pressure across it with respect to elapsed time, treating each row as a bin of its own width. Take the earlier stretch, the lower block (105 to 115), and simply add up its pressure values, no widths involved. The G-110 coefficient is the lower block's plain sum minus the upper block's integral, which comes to -29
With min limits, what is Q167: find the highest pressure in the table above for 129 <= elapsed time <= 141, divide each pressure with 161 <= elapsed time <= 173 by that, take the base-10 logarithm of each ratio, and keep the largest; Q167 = -0.004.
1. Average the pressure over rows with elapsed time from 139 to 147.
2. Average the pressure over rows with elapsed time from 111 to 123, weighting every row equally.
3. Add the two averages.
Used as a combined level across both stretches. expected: 6.74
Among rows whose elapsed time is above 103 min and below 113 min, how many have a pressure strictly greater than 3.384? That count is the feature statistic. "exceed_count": 4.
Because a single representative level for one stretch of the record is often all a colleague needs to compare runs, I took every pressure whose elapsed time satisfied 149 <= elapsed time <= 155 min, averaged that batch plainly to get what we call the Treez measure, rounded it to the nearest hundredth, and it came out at 3.30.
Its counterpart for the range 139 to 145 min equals 3.31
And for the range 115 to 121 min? 3.41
